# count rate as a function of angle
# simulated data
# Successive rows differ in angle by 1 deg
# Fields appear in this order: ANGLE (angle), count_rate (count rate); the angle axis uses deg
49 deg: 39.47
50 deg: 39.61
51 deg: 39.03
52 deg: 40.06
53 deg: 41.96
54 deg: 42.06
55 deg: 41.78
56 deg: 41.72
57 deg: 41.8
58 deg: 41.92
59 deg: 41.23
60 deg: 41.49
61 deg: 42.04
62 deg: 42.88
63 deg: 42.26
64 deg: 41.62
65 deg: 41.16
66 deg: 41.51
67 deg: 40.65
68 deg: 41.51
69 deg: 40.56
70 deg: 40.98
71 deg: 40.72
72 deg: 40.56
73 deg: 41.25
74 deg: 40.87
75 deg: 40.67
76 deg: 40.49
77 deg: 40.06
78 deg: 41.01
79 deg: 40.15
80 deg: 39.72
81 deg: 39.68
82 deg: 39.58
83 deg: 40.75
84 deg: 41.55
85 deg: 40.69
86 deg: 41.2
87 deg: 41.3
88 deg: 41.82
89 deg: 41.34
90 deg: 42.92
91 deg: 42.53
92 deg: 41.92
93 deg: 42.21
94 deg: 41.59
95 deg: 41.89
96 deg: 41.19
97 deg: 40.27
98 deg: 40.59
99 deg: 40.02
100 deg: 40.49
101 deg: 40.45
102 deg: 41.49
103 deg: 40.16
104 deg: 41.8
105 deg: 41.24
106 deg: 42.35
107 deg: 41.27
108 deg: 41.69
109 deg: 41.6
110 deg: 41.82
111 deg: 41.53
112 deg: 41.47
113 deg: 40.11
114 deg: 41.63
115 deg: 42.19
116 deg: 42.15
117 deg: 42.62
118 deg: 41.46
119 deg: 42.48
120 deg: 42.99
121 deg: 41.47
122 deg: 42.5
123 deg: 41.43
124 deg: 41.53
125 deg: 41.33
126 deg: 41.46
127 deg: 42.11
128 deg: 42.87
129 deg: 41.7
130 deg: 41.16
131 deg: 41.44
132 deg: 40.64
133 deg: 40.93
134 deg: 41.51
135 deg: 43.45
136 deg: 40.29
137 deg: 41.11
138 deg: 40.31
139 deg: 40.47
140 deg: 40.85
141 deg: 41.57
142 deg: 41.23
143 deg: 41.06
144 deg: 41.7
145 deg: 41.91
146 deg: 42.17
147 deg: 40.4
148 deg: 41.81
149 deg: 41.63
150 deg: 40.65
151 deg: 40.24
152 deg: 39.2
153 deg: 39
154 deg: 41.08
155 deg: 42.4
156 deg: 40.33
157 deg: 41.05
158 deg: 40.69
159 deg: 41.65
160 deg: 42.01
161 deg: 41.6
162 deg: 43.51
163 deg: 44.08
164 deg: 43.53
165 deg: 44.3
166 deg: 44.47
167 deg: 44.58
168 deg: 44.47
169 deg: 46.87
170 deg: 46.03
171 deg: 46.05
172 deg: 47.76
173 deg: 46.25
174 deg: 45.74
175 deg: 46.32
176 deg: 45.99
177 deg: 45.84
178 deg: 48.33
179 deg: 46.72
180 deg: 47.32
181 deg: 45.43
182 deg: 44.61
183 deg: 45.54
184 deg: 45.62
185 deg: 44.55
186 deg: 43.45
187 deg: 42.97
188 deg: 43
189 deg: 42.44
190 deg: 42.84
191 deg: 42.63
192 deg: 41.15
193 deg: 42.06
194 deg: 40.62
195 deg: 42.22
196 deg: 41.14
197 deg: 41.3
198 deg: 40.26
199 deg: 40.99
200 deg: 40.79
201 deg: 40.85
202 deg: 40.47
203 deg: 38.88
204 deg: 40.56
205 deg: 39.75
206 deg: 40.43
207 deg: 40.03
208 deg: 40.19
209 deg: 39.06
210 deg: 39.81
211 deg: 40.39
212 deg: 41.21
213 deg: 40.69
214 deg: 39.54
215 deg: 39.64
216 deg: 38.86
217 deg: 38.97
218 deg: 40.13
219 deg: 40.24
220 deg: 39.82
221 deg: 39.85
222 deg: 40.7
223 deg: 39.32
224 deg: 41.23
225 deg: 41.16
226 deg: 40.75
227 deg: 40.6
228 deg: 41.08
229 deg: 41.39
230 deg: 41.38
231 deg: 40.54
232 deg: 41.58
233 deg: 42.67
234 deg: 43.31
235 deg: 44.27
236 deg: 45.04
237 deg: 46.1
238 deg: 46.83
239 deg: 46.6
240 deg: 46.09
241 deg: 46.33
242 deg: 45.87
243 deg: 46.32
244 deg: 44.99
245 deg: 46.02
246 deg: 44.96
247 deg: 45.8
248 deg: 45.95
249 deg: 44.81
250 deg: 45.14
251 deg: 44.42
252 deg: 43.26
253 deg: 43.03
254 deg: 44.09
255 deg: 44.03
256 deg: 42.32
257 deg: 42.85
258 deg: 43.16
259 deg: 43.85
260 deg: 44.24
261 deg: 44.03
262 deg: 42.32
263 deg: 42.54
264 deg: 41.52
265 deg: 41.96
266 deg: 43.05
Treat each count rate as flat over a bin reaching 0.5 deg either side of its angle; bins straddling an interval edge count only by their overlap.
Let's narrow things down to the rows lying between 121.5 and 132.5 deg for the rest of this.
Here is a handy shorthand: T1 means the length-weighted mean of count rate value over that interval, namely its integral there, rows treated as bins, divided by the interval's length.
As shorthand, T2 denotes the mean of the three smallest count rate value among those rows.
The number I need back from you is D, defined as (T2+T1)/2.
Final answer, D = 41.3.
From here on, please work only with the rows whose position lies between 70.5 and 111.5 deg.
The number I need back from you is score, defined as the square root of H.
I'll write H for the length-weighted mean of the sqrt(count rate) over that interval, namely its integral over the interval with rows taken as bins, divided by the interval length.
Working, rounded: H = 6.41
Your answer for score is 2.53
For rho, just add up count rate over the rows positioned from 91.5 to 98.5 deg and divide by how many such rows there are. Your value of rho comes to 41.4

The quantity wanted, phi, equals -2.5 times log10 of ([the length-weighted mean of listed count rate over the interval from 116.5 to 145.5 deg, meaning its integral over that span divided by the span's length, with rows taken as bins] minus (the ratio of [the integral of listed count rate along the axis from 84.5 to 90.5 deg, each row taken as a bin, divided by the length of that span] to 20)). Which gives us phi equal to -3.99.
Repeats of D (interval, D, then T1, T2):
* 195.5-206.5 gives 40.1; 40.5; 39.6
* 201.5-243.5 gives 40.3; 41.6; 38.9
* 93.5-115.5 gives 40.7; 41.2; 40.1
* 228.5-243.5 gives 42.7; 44.3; 41.1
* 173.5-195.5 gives 42.8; 44.3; 41.3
